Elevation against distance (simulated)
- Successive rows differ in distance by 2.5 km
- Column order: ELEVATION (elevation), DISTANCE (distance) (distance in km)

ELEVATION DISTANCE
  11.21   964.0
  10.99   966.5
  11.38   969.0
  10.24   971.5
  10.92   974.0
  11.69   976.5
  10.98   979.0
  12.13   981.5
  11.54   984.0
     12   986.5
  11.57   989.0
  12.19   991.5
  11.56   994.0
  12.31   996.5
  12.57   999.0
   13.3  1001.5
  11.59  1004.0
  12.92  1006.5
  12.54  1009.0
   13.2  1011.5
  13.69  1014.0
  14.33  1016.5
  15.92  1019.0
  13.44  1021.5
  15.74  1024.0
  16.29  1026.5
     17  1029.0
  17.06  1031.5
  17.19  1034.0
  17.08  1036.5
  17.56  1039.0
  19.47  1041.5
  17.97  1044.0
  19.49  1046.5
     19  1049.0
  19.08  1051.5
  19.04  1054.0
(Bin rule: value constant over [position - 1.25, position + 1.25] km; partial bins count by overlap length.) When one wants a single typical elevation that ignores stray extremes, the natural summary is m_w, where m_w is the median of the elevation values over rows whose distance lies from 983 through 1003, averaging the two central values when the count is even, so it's 12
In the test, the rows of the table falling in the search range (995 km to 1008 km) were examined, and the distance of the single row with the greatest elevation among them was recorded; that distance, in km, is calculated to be 1001.5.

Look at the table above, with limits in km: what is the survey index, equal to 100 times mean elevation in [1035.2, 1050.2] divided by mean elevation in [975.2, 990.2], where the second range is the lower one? 158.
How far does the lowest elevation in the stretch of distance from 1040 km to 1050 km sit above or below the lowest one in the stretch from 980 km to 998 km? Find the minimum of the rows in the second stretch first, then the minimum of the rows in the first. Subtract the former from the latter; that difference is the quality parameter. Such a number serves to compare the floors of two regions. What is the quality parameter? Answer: 6.4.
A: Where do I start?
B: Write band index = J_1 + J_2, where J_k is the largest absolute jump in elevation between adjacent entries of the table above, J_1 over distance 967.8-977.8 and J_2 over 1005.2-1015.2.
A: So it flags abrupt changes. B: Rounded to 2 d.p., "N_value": 1.80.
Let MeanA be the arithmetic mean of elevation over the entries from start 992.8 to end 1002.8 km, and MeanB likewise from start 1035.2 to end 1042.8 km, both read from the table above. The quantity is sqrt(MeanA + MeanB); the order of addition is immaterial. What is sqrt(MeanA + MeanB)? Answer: 5.5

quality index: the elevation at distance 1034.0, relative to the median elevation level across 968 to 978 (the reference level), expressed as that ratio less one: 0.54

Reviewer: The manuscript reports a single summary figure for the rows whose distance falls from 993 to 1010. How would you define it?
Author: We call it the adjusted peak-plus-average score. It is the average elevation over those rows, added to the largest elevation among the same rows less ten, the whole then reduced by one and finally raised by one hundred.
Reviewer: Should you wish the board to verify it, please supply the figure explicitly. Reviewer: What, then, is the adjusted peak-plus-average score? 115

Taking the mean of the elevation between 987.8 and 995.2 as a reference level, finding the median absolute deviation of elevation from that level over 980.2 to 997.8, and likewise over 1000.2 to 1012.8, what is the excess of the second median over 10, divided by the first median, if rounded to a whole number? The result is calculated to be -38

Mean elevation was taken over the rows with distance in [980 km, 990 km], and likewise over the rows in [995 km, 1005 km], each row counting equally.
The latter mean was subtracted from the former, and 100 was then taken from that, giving -100.6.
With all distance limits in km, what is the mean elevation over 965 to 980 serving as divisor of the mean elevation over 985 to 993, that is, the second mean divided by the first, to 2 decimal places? 1.08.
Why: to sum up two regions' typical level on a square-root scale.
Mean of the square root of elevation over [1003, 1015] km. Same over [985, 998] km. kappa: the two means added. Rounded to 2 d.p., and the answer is 7.03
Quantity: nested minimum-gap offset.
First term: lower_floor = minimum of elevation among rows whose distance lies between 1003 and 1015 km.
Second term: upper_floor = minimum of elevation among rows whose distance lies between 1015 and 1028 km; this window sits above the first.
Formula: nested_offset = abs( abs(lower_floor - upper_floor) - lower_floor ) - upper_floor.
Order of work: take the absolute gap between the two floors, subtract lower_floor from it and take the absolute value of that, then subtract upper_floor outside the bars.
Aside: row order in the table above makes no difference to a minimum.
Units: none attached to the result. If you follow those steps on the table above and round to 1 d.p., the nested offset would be -3.7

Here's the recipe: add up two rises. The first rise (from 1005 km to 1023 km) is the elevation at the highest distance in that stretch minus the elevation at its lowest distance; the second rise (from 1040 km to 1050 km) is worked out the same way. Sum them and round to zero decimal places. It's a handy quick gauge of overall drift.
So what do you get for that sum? 0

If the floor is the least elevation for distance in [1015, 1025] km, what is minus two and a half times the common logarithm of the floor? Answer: -2.82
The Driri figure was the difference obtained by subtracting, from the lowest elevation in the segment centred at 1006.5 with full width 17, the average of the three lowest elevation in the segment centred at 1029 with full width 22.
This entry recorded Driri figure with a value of -3.4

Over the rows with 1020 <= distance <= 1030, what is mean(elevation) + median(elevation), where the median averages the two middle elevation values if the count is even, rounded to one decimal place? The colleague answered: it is 31.6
